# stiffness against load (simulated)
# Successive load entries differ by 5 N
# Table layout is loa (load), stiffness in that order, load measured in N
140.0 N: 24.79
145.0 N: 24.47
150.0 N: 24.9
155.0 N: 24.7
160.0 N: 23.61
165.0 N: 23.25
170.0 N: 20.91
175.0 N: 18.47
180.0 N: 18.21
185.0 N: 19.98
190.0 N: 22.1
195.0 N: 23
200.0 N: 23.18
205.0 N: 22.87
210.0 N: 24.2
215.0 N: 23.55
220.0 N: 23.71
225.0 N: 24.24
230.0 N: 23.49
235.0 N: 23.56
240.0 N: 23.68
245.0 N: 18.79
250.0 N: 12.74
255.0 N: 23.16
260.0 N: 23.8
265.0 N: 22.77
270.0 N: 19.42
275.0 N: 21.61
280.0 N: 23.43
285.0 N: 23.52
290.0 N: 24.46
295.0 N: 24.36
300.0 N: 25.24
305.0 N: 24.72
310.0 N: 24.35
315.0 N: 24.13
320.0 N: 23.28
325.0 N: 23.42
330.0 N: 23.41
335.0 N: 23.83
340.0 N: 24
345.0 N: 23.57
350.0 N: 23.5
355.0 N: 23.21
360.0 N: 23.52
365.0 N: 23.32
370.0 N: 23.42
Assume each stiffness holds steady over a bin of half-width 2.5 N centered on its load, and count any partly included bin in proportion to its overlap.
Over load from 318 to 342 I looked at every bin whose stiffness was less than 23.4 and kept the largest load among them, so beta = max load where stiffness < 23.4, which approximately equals 320.0 N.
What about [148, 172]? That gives 170.0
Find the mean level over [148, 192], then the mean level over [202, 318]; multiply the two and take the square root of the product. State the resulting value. 22.3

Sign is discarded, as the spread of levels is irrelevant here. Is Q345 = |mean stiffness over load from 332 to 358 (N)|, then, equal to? 23.62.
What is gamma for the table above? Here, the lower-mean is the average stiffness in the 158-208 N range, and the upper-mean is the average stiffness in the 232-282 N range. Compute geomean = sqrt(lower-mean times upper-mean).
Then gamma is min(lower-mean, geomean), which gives 21.4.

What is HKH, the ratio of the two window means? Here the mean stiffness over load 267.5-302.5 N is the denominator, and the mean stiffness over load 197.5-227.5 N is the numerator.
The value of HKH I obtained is 1.02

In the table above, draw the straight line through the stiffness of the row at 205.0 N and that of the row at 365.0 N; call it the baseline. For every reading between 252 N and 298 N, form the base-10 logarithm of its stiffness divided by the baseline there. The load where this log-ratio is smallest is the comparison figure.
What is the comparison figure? 270.0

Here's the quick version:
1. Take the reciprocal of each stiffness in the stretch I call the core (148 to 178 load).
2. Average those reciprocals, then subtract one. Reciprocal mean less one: -0.955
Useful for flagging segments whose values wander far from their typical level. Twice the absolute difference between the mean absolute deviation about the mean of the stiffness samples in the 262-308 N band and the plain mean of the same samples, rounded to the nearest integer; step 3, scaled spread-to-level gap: 44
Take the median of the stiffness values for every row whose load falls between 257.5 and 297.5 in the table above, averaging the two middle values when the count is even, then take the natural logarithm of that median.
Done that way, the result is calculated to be 3.16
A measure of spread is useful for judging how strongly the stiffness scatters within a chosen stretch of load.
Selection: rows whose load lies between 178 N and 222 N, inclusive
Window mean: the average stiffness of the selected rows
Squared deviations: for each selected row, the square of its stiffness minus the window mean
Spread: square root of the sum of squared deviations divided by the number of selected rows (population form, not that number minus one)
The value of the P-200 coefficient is 1.85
